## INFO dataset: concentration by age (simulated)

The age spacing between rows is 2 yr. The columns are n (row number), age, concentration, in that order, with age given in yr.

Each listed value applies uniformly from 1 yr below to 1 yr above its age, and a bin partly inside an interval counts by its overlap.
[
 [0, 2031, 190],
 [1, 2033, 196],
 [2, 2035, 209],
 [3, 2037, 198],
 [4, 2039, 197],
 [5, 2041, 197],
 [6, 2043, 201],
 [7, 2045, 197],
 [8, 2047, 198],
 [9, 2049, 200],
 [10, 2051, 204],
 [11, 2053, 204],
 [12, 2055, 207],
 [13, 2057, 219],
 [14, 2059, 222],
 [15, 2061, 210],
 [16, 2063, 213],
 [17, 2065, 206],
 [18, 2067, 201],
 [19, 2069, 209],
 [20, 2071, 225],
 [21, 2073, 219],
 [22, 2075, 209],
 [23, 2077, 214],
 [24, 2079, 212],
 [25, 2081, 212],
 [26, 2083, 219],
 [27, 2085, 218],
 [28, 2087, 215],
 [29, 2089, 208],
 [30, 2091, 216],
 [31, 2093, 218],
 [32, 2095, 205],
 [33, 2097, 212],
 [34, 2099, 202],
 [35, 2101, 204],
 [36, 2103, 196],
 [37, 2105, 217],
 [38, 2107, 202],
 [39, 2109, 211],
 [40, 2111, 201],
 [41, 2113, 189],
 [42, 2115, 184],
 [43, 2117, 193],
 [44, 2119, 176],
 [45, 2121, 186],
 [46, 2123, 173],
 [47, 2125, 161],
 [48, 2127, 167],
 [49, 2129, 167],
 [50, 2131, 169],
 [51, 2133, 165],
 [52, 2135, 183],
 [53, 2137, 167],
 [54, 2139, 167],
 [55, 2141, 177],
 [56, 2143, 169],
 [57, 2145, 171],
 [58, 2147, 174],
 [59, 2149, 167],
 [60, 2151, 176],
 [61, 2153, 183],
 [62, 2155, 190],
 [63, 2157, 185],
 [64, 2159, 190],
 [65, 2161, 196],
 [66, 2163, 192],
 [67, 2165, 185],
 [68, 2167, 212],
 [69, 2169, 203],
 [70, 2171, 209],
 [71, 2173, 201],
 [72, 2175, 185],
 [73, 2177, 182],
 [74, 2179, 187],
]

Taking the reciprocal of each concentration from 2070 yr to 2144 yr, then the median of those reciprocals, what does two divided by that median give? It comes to 404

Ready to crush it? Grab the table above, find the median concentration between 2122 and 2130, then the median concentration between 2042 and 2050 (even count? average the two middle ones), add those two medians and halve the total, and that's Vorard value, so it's 183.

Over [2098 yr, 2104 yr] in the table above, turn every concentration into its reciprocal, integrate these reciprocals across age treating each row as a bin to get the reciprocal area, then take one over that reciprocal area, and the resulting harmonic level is 33.4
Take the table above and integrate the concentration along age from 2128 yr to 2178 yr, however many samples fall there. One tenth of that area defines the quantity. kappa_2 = 913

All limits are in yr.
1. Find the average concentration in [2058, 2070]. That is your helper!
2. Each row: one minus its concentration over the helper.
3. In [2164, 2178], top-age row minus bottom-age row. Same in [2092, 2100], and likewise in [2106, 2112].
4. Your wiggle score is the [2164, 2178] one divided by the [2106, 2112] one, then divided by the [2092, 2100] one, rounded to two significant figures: 39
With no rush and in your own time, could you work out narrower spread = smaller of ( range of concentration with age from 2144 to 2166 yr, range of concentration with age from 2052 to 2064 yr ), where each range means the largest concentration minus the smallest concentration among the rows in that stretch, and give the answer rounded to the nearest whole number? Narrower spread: 18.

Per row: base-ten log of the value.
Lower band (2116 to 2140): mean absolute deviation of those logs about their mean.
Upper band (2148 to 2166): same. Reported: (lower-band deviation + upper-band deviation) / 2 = 0.0173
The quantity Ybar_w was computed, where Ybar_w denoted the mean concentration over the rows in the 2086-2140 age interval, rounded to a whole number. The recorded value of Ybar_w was 191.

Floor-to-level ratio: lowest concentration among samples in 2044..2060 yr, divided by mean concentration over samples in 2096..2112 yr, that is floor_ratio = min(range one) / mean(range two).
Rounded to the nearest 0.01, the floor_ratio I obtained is 0.96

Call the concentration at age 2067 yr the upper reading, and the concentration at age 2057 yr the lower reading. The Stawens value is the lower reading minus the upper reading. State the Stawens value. 18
